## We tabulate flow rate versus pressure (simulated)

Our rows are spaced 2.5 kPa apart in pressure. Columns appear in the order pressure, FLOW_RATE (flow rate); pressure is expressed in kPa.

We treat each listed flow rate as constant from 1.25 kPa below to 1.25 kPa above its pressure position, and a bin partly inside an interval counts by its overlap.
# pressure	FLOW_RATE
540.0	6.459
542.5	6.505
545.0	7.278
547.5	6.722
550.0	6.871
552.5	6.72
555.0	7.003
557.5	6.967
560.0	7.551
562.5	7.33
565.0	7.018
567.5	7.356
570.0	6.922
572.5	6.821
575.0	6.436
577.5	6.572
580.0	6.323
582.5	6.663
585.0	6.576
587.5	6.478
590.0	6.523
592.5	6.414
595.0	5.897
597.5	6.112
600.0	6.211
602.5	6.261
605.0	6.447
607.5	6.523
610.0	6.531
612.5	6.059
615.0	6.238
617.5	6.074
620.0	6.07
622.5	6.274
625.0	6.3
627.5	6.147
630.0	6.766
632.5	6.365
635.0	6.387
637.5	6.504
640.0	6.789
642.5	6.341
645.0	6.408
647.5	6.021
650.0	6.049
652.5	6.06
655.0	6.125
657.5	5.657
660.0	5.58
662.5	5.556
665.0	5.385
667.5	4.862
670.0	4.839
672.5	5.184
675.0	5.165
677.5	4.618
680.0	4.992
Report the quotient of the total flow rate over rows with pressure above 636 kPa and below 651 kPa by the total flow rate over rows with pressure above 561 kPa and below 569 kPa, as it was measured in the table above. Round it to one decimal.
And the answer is 1.8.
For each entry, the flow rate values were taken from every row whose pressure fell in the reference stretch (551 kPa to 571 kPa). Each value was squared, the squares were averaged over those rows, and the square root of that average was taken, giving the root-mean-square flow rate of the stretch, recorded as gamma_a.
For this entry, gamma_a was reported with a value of 7.1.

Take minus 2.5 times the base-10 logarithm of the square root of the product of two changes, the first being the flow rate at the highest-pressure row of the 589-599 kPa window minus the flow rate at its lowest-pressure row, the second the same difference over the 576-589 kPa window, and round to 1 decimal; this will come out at 1.8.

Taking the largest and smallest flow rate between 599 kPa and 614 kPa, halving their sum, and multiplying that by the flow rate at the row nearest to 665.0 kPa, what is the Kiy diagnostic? 34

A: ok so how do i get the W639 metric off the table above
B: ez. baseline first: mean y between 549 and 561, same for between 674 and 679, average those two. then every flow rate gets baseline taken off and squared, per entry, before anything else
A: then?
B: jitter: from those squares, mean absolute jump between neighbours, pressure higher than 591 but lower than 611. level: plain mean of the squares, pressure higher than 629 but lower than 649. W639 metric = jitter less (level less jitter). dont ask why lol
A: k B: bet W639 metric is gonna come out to -0.14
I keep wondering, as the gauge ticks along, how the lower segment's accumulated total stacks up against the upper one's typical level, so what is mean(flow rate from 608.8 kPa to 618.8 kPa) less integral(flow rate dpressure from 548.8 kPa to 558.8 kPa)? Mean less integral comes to -62.7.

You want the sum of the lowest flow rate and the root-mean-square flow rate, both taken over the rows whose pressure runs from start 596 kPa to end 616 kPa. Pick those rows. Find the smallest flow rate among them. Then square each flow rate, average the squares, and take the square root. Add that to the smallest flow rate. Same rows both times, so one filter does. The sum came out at 12.4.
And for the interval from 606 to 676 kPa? 10.9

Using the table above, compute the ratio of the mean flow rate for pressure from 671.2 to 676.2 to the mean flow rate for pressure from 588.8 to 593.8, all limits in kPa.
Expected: 0.80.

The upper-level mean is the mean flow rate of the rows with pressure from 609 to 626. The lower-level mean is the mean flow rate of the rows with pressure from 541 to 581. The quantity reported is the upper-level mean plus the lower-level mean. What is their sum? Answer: 13.1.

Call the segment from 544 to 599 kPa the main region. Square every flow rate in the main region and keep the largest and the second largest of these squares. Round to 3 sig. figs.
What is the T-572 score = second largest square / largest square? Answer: 0.949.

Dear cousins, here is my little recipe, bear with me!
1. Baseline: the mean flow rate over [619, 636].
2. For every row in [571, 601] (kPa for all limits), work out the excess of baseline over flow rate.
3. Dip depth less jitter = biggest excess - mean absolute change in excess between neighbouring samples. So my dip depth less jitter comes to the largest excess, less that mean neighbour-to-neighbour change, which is 0.23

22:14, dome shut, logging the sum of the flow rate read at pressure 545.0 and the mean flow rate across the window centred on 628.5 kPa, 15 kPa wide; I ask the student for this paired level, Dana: 13.65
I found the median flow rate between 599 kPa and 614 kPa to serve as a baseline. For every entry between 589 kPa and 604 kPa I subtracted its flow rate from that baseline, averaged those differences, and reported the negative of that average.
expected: -0.1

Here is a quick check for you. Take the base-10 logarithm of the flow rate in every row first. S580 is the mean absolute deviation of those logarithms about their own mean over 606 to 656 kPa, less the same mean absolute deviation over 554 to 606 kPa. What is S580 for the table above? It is -0.0096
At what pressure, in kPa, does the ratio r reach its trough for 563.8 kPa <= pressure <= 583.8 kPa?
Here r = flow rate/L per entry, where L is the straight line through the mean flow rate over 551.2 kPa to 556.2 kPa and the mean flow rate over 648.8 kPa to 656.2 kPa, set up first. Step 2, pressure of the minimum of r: 580.0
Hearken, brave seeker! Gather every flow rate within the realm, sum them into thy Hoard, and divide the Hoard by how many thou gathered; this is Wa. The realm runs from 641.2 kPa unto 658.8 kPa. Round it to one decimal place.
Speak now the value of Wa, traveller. 6.1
